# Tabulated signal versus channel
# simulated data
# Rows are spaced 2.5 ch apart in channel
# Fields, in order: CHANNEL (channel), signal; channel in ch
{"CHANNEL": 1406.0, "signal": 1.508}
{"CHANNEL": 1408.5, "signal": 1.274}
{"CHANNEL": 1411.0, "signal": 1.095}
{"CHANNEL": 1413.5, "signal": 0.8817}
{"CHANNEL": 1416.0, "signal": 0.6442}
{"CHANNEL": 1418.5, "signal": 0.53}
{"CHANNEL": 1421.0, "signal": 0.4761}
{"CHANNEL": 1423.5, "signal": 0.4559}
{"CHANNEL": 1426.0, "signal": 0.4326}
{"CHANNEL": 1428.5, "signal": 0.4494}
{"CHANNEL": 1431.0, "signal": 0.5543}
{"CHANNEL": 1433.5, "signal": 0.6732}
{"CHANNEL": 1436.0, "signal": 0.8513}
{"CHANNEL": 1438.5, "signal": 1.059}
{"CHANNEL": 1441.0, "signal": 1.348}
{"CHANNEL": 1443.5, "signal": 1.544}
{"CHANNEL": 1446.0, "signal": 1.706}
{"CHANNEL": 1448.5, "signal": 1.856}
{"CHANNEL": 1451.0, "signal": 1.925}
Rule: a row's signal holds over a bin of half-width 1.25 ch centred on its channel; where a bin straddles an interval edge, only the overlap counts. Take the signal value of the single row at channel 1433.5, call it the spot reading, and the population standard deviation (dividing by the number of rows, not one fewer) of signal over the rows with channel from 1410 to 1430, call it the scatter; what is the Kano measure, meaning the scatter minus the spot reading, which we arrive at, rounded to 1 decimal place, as -0.4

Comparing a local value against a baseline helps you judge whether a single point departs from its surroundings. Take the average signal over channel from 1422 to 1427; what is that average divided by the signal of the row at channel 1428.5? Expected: 1.0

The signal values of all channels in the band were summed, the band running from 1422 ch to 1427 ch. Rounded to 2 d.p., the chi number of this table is 0.89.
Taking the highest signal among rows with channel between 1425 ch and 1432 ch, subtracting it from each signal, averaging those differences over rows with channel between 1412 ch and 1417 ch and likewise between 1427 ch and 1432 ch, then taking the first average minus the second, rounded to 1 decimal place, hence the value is 0.3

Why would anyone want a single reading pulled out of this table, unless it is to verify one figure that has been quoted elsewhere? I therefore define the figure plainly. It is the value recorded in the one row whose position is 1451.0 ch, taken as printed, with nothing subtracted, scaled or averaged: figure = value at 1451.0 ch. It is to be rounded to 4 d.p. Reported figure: 1.9250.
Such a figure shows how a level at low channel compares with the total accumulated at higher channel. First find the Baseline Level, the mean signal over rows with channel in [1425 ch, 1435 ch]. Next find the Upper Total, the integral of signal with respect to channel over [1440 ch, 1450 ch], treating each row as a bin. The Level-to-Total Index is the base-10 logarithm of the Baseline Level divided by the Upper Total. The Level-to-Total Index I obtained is -1.5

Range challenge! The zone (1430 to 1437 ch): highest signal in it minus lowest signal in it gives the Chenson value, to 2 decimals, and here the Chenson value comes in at 0.30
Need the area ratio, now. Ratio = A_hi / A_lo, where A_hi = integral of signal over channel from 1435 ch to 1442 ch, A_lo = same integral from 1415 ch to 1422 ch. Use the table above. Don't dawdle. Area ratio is 2.0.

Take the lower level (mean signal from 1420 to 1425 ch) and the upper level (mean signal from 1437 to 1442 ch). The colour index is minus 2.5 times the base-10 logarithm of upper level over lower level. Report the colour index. -1.0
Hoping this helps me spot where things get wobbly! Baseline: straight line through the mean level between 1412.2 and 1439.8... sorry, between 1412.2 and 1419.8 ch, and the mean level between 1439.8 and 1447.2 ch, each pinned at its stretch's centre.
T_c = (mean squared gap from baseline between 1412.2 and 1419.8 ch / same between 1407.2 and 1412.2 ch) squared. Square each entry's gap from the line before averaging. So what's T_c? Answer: 0.0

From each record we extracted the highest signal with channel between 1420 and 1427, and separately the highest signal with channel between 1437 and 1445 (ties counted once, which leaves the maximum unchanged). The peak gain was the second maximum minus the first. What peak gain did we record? 1.1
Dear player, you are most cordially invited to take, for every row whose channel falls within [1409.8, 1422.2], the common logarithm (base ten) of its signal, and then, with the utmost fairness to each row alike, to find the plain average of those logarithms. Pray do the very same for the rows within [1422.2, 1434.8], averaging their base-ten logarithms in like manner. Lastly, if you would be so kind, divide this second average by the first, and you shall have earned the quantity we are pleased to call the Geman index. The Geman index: 1.8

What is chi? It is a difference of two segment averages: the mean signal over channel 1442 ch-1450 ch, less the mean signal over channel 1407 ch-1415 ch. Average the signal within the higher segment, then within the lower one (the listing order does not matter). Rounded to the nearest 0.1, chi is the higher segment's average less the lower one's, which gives 0.6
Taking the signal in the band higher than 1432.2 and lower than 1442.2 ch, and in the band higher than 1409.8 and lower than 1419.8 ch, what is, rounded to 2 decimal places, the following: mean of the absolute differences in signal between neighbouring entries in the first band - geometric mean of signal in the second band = -0.53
